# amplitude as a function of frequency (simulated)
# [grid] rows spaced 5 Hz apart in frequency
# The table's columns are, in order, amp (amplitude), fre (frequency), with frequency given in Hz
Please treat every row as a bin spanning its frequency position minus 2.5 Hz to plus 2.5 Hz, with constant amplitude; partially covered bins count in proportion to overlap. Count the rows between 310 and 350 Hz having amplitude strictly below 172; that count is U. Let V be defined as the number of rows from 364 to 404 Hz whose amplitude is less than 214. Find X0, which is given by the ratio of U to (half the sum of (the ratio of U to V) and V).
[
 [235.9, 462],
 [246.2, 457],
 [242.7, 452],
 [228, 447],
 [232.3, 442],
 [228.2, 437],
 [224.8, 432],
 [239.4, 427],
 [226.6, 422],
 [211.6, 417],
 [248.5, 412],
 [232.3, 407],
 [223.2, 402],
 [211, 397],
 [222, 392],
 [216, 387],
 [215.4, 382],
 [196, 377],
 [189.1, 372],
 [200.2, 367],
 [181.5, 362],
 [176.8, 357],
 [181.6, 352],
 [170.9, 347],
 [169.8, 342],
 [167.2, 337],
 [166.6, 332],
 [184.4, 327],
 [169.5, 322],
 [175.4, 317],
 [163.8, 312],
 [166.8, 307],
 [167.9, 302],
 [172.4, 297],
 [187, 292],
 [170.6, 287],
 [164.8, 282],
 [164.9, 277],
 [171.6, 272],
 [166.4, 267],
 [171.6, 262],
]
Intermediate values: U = 6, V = 4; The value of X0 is 2.2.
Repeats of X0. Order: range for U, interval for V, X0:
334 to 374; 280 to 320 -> 0.7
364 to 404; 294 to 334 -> 0.0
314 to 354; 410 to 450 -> 1.7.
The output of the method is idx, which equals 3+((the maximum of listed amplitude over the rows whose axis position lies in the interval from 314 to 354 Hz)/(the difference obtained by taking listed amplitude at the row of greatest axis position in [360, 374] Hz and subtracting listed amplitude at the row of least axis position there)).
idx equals 27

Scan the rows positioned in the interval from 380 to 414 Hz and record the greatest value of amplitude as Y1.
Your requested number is 248.5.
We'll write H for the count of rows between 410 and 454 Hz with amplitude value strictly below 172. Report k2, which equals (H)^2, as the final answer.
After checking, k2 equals 0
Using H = 0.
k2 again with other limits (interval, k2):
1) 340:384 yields 4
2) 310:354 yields 36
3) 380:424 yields 0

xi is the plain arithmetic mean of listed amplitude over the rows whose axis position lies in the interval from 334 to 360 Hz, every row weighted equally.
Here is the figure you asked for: 173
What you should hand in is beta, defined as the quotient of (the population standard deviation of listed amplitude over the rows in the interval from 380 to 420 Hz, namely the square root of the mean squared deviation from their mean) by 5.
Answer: 2.36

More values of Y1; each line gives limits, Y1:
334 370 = 200.2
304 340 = 184.4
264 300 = 187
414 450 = 239.4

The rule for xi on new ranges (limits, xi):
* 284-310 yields 173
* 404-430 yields 232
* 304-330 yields 172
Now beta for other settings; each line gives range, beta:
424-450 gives 1.01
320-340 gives 1.46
